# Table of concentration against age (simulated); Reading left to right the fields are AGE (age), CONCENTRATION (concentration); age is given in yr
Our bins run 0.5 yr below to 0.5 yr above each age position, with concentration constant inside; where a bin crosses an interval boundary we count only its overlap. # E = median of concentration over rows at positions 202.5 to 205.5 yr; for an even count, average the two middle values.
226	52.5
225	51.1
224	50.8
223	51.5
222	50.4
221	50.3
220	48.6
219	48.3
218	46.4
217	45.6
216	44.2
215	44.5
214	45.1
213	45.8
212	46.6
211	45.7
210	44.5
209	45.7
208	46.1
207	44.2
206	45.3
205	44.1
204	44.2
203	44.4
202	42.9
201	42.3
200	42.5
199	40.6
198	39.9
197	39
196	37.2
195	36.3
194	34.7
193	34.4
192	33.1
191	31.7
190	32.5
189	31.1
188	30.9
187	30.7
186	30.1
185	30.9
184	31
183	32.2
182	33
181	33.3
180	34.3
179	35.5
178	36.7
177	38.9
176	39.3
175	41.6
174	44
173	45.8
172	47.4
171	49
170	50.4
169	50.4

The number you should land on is 44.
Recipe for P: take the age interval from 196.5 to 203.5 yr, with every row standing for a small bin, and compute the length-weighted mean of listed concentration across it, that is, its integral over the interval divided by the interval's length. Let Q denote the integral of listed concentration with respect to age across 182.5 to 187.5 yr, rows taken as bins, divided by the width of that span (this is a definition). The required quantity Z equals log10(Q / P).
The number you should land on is -0.13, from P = 42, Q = 31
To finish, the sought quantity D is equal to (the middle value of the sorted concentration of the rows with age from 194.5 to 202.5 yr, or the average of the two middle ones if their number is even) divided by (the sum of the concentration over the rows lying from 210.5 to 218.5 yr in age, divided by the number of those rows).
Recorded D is 0.88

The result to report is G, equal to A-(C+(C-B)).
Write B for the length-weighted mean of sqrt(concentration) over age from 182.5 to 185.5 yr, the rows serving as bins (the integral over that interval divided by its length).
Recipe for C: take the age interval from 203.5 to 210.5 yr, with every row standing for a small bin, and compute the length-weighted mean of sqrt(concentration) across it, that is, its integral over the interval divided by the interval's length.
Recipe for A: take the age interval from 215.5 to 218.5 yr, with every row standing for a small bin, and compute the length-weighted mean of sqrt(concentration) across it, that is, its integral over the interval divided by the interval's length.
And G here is -1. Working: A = 6.74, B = 5.6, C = 6.70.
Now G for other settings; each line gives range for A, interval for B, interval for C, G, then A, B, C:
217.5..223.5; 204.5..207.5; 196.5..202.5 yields 1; 7.02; 6.7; 6.42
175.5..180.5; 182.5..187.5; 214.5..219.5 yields -2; 6.08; 5.6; 6.77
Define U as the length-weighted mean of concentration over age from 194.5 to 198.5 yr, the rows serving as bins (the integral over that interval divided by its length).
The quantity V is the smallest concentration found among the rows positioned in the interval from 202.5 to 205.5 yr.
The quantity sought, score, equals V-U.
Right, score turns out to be 6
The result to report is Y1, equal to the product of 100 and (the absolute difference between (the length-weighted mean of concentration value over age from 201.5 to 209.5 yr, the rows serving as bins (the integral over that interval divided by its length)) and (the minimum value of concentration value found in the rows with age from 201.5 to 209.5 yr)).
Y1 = 171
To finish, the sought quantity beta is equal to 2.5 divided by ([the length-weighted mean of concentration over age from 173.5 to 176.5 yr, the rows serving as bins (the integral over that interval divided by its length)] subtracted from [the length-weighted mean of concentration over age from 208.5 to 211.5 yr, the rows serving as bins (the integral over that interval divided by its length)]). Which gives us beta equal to 0.7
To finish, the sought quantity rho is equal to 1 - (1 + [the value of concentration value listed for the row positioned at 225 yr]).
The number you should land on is -51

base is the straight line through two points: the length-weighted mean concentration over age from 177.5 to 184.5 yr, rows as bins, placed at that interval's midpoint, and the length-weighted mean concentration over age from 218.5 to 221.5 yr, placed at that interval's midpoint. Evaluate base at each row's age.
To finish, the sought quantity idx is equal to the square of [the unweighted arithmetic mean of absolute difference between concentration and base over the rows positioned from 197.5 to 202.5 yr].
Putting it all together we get 1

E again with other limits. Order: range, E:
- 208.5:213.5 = 46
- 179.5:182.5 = 33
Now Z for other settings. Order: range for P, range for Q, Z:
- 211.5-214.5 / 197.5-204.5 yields -0.03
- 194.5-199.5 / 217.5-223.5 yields 0.11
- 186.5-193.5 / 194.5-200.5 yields 0.09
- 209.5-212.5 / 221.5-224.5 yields 0.05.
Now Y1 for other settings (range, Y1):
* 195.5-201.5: 305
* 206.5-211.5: 104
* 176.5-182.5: 228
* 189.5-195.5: 208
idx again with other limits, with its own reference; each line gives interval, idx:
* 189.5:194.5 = 23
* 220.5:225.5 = 0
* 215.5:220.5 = 3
